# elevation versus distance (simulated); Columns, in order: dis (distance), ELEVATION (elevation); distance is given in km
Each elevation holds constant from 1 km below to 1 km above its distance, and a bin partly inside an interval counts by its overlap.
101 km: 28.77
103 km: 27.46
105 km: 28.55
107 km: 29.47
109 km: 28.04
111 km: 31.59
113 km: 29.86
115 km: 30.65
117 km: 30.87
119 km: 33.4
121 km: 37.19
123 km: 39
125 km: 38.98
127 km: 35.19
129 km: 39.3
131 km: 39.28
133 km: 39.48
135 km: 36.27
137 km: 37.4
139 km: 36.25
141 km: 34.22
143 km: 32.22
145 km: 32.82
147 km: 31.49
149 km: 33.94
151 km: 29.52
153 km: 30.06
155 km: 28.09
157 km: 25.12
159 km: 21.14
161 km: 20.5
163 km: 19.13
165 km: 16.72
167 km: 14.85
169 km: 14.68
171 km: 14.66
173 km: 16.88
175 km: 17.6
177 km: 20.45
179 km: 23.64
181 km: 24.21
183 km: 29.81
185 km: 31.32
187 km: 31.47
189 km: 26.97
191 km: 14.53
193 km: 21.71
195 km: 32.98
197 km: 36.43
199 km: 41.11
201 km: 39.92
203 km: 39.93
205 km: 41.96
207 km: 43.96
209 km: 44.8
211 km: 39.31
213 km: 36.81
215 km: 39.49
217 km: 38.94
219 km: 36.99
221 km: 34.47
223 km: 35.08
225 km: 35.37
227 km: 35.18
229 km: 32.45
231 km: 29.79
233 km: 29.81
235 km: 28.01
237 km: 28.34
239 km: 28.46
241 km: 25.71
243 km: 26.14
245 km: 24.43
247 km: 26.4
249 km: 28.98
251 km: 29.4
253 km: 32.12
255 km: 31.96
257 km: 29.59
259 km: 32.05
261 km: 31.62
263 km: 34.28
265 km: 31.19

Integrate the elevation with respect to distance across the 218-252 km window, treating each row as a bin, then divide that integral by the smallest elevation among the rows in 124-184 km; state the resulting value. 70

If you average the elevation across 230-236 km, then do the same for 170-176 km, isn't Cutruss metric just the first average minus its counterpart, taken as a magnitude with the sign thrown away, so 13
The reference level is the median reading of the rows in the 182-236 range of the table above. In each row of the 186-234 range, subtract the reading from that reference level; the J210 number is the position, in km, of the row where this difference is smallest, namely 209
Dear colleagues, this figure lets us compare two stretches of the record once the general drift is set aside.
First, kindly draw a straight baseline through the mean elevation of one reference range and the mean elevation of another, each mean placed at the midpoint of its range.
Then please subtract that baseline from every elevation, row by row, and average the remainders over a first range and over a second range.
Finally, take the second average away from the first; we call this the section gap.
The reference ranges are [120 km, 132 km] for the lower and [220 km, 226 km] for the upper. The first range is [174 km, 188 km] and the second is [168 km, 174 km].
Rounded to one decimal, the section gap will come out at 10.4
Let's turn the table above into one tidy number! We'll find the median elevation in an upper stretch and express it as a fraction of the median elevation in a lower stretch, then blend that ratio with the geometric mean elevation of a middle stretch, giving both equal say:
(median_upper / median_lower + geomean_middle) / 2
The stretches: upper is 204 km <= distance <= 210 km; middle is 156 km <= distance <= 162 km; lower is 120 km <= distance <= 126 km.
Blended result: 11.6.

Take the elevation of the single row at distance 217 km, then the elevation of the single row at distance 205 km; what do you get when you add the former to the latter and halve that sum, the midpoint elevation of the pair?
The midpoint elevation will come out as 40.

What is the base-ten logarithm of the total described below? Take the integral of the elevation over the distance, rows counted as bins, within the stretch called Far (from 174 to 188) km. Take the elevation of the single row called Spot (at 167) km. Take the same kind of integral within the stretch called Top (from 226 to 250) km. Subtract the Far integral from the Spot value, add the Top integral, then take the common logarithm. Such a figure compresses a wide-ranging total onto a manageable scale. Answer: 2.54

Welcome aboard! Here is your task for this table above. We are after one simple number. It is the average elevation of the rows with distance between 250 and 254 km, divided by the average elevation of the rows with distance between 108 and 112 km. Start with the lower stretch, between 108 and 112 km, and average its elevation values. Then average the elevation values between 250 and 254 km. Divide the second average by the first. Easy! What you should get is 1.0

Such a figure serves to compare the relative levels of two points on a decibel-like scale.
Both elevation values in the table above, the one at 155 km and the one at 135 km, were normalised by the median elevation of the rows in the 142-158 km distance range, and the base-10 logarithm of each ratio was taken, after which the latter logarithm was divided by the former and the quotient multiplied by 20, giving -36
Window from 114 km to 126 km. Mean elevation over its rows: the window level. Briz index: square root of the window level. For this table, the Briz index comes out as 5.92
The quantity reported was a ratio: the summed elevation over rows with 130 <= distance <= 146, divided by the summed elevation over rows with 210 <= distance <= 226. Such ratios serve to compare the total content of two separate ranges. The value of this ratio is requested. 1.0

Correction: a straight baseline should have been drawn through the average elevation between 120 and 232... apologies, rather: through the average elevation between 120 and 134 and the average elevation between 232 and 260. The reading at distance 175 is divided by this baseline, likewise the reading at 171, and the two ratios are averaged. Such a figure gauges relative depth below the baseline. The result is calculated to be 0.5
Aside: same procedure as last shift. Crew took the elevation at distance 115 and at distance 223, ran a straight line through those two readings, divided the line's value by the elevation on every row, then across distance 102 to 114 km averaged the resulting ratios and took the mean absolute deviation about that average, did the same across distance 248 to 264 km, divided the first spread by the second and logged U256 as 0.7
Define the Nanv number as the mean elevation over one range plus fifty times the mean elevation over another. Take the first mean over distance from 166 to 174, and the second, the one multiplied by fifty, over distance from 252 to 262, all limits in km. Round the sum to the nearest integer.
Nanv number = 1589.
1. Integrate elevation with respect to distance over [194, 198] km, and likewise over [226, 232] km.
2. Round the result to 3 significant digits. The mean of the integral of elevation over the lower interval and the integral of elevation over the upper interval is 167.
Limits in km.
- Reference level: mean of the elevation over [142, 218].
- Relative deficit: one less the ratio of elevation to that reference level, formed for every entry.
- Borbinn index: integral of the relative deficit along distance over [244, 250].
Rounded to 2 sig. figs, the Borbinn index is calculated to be 0.48 km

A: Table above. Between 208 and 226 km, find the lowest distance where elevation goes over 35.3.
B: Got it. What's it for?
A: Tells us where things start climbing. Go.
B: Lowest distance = 209 km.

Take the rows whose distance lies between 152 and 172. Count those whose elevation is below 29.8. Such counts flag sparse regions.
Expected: 9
